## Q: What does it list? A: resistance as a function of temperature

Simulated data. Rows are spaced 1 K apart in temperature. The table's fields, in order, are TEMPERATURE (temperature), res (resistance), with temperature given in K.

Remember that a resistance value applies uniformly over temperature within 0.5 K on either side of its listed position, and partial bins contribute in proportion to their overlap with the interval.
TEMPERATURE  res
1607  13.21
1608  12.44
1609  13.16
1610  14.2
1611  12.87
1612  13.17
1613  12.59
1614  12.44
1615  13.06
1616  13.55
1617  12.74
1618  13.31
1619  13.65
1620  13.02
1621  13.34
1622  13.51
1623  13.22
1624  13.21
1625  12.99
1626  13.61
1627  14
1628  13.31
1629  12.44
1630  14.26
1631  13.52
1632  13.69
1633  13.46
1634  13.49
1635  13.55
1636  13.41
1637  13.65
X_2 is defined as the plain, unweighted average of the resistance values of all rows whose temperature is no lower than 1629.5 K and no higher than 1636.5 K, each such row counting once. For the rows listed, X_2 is 13.6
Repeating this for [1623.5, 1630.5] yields 13.4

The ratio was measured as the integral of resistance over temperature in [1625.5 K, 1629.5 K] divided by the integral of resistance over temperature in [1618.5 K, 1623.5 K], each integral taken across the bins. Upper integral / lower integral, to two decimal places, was 0.80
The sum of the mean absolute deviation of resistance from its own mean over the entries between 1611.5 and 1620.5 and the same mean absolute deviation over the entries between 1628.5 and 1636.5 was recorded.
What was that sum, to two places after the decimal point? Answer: 0.60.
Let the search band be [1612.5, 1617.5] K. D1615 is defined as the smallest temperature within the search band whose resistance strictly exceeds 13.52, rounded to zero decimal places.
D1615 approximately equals 1616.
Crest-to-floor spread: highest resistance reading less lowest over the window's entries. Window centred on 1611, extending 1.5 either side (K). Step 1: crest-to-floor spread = 1.3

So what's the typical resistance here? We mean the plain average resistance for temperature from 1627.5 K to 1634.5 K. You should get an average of 13.5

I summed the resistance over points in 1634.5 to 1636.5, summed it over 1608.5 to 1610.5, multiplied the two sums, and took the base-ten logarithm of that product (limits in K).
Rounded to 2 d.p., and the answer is 2.87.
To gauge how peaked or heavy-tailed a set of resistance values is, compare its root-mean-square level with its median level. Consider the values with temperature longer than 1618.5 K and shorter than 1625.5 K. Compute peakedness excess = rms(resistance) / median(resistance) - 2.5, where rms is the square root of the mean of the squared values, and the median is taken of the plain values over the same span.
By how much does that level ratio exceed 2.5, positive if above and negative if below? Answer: -1.496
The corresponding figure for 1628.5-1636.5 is -1.501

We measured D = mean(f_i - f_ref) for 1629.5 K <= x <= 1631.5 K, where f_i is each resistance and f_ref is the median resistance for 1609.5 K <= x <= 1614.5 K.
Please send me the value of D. 1.0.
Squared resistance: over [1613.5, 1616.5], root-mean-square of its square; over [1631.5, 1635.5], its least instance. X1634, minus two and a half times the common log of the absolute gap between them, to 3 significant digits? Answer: -2.62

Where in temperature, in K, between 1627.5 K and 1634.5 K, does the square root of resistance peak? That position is 1630 K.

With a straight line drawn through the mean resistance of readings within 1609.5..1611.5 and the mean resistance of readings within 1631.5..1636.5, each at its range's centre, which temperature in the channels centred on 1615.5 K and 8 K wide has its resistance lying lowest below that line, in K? 1614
